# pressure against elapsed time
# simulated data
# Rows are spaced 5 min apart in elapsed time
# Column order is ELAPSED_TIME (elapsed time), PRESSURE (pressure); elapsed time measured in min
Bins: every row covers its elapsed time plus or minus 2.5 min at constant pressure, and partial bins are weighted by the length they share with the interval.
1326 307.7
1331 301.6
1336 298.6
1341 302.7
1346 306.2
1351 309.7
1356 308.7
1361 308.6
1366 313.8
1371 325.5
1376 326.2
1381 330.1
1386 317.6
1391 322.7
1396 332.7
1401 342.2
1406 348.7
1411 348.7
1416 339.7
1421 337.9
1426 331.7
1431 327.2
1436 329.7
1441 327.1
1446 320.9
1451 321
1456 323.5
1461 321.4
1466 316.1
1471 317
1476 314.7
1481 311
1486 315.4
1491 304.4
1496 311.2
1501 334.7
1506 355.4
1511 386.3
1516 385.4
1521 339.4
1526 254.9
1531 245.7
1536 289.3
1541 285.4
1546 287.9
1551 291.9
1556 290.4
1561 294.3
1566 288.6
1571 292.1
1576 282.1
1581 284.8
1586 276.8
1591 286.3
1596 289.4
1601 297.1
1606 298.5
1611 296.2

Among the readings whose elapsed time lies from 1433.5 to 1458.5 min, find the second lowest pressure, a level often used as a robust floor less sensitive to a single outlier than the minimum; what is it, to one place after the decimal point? 321.0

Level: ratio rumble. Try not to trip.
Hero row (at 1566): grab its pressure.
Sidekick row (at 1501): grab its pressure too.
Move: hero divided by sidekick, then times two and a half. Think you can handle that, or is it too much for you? 2.16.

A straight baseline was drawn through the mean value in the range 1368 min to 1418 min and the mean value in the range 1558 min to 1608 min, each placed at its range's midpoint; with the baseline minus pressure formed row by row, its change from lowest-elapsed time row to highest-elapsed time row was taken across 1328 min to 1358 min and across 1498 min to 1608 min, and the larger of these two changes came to 12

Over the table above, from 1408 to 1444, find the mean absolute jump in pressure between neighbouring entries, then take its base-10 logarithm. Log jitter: 0.65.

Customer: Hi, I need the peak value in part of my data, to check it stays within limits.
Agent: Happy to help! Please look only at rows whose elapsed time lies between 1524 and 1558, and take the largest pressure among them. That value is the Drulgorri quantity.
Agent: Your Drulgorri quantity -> 291.9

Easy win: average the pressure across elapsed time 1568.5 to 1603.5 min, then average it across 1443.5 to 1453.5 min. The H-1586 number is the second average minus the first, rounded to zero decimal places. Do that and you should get 34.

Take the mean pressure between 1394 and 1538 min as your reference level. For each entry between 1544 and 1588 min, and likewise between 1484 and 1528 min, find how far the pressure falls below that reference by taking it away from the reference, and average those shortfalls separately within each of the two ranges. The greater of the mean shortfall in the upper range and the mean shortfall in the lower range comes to 38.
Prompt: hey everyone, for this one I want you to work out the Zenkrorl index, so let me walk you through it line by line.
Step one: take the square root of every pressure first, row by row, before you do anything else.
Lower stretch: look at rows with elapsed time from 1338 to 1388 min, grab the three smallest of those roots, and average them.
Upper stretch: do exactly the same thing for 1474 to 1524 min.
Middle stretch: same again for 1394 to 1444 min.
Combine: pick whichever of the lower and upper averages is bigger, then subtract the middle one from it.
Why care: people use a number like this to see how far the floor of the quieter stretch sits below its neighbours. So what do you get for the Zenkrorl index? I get -0.5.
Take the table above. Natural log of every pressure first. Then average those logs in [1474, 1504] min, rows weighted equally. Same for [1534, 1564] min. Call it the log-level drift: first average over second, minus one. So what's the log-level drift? 0.015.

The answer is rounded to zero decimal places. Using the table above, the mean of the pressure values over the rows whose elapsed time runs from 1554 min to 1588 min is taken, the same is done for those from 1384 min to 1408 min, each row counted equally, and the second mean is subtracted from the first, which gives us -46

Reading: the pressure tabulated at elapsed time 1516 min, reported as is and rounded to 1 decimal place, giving 385.4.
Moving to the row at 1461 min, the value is 321.4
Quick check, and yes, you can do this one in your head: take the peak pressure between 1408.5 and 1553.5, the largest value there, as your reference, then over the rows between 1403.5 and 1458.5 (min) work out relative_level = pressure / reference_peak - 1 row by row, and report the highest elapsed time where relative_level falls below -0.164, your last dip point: 1451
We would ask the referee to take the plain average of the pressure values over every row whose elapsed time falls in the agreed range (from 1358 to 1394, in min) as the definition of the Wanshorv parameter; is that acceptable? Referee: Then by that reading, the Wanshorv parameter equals 321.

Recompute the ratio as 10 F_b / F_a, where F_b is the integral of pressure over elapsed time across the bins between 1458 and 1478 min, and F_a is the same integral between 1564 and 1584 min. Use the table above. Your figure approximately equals 11.1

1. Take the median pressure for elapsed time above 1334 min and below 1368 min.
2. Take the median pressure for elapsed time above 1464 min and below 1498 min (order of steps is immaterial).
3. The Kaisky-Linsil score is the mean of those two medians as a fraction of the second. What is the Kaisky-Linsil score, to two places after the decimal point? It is 0.99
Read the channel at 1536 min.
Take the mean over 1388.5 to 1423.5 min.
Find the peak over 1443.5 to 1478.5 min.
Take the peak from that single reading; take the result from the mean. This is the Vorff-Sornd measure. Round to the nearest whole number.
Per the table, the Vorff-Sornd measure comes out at 373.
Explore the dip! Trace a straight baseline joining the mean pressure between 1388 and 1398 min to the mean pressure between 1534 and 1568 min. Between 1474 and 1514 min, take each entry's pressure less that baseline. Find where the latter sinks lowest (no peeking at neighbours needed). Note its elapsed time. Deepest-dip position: 1491 min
